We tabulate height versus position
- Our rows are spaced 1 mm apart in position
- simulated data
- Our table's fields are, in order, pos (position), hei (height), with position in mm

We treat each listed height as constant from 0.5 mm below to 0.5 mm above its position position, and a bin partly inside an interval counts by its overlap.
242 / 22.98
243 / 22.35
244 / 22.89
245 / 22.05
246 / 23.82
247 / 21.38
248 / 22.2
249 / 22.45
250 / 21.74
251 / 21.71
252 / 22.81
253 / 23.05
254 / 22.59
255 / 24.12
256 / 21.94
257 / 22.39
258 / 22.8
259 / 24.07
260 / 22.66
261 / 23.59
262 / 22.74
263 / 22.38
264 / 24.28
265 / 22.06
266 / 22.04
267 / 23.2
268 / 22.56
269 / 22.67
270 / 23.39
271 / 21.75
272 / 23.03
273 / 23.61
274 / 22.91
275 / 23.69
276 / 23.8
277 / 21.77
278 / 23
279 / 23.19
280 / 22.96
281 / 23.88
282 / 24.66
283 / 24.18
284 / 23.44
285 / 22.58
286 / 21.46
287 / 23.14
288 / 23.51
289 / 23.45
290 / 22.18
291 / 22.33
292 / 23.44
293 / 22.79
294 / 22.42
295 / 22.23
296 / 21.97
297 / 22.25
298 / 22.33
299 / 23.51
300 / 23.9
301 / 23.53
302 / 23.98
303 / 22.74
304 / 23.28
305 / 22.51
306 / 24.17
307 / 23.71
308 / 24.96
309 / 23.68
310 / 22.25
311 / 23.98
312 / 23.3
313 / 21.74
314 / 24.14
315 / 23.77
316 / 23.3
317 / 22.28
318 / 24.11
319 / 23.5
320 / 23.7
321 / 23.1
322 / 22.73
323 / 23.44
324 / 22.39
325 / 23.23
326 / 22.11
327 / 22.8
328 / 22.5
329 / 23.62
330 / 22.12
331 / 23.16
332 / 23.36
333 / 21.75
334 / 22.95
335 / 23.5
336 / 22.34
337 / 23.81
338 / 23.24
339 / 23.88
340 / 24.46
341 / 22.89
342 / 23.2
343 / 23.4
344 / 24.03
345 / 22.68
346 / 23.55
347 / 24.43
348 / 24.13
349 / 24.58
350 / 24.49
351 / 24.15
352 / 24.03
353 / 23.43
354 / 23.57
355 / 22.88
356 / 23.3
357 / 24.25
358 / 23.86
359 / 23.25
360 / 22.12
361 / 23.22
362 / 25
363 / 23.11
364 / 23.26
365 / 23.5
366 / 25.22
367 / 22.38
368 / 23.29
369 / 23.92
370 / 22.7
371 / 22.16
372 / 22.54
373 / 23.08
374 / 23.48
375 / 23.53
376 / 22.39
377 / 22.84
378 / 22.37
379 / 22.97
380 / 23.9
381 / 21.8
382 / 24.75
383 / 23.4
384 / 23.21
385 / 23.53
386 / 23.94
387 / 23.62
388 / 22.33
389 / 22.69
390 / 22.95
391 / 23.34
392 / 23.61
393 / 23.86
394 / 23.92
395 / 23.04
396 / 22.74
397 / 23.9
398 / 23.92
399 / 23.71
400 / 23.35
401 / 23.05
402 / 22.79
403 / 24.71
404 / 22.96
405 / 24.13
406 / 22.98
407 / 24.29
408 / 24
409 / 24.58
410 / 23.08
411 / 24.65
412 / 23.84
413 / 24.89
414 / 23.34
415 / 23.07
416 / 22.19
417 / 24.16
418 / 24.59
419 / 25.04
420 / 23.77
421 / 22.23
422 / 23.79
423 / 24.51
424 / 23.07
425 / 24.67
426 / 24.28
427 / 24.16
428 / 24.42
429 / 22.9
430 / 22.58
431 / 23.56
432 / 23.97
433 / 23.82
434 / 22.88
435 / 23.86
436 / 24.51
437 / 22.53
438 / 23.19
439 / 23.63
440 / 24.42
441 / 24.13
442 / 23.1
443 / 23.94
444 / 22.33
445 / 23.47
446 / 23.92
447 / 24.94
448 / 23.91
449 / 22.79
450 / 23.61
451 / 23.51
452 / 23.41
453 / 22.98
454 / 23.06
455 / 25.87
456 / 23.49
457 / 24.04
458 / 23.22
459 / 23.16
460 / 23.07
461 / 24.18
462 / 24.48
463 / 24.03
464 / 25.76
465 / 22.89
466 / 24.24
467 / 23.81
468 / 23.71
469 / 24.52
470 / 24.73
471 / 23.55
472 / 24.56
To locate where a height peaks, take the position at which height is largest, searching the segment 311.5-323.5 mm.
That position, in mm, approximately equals 314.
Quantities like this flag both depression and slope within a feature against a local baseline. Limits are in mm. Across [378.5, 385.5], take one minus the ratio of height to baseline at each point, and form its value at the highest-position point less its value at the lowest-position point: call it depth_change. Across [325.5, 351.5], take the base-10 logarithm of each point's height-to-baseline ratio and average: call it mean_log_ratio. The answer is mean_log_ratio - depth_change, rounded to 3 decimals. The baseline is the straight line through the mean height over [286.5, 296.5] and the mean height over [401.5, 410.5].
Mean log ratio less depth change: 0.025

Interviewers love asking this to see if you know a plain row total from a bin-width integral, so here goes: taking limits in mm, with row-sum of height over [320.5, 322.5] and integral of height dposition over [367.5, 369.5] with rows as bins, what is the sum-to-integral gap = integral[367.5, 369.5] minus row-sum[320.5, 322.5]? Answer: 1.4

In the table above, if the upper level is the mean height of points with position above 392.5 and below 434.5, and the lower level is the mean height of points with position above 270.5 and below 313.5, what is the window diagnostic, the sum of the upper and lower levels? 46.8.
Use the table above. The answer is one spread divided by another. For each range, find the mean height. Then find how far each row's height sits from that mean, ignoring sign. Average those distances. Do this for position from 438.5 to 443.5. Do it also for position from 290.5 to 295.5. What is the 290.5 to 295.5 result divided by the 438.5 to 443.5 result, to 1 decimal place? 1.0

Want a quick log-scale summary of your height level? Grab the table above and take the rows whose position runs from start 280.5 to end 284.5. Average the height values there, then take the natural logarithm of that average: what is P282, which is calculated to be 3.18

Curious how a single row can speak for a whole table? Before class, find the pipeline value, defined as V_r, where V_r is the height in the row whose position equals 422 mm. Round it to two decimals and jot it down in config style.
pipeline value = 23.79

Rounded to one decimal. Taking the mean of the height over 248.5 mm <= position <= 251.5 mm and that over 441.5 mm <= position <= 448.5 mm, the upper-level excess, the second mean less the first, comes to 1.7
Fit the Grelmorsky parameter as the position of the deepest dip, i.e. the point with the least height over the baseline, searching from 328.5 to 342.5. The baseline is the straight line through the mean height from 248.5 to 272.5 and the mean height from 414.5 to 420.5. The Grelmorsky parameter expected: 333 mm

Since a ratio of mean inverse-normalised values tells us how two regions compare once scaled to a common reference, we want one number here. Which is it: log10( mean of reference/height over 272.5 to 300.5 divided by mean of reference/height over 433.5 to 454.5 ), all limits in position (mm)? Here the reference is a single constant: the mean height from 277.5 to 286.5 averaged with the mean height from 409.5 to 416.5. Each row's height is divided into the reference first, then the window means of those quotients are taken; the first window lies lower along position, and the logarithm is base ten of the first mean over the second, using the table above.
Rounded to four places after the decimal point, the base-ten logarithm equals 0.0096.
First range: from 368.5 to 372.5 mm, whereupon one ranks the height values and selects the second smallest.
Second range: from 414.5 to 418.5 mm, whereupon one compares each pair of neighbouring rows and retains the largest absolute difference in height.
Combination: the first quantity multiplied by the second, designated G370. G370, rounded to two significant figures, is 44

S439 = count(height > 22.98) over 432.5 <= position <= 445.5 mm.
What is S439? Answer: 10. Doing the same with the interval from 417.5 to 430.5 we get 10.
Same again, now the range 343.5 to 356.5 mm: 11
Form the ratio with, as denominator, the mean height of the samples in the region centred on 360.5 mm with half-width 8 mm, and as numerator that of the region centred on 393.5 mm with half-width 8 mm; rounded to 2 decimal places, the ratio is 1.00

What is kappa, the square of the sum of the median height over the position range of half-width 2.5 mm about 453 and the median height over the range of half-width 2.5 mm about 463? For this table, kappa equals 2265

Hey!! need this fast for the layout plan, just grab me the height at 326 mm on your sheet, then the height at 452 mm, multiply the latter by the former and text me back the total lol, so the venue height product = 518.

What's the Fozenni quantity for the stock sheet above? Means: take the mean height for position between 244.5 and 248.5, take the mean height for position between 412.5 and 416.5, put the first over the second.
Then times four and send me 3.83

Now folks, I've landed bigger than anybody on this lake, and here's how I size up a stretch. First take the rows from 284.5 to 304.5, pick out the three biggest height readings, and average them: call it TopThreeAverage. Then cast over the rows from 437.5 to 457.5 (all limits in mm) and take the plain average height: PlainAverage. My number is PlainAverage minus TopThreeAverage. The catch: -0.116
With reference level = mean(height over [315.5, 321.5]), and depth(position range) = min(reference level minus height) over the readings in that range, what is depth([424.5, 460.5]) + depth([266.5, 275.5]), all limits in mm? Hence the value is -2.9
